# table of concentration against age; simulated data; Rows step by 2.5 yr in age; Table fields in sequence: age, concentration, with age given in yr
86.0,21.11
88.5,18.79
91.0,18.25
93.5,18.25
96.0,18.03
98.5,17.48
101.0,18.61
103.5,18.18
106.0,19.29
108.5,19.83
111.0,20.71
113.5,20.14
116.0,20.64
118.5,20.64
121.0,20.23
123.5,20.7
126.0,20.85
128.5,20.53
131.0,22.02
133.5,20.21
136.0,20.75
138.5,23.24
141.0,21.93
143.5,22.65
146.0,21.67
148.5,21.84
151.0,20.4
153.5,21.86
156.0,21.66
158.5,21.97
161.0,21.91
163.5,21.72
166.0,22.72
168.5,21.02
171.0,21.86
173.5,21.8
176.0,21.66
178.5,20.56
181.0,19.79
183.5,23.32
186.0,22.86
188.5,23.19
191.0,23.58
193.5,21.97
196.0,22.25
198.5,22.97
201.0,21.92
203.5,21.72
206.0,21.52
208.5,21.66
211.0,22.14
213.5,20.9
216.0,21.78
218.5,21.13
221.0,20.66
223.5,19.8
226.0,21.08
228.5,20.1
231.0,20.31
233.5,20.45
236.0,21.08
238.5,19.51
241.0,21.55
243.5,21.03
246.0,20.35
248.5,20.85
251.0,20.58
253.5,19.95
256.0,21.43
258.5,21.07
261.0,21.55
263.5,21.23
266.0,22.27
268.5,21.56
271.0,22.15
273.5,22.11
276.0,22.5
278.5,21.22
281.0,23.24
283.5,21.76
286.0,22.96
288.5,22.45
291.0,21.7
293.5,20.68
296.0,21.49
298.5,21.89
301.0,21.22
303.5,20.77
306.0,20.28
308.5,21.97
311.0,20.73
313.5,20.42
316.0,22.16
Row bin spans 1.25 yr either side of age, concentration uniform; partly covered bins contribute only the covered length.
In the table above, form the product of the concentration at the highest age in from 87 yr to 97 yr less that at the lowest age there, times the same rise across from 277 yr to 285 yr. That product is -0.41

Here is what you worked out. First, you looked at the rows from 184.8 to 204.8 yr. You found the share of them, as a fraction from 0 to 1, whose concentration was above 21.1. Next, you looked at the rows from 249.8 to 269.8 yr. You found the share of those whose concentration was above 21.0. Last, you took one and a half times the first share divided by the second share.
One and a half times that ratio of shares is 2.0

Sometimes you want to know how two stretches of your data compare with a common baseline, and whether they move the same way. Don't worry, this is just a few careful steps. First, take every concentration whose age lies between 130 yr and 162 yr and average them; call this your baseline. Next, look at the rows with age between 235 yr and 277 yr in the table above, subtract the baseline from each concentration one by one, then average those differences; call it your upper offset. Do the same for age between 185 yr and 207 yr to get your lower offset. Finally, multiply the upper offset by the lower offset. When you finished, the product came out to -0.36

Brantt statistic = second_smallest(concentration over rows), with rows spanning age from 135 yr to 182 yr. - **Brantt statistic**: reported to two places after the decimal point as 20.40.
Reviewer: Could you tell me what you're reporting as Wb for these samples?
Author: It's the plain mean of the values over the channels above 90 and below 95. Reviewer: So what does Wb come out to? 18.2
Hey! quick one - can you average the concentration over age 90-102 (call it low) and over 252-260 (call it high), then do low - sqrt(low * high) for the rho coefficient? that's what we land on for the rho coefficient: -1.3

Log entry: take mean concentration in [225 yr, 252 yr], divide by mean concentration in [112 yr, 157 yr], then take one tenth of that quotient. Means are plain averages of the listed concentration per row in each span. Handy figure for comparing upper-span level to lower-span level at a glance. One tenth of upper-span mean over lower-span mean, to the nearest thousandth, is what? 0.097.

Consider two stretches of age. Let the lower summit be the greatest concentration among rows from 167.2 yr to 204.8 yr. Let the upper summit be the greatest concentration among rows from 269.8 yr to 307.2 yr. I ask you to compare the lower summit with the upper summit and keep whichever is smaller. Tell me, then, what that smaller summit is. 23.2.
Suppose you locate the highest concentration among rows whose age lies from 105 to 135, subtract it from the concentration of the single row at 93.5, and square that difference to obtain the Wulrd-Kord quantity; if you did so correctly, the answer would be 14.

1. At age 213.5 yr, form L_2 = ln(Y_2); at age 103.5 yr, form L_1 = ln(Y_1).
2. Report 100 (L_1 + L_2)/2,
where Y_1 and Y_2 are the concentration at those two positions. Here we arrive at 297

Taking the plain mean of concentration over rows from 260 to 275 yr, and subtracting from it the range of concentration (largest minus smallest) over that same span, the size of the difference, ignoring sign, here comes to 20.8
